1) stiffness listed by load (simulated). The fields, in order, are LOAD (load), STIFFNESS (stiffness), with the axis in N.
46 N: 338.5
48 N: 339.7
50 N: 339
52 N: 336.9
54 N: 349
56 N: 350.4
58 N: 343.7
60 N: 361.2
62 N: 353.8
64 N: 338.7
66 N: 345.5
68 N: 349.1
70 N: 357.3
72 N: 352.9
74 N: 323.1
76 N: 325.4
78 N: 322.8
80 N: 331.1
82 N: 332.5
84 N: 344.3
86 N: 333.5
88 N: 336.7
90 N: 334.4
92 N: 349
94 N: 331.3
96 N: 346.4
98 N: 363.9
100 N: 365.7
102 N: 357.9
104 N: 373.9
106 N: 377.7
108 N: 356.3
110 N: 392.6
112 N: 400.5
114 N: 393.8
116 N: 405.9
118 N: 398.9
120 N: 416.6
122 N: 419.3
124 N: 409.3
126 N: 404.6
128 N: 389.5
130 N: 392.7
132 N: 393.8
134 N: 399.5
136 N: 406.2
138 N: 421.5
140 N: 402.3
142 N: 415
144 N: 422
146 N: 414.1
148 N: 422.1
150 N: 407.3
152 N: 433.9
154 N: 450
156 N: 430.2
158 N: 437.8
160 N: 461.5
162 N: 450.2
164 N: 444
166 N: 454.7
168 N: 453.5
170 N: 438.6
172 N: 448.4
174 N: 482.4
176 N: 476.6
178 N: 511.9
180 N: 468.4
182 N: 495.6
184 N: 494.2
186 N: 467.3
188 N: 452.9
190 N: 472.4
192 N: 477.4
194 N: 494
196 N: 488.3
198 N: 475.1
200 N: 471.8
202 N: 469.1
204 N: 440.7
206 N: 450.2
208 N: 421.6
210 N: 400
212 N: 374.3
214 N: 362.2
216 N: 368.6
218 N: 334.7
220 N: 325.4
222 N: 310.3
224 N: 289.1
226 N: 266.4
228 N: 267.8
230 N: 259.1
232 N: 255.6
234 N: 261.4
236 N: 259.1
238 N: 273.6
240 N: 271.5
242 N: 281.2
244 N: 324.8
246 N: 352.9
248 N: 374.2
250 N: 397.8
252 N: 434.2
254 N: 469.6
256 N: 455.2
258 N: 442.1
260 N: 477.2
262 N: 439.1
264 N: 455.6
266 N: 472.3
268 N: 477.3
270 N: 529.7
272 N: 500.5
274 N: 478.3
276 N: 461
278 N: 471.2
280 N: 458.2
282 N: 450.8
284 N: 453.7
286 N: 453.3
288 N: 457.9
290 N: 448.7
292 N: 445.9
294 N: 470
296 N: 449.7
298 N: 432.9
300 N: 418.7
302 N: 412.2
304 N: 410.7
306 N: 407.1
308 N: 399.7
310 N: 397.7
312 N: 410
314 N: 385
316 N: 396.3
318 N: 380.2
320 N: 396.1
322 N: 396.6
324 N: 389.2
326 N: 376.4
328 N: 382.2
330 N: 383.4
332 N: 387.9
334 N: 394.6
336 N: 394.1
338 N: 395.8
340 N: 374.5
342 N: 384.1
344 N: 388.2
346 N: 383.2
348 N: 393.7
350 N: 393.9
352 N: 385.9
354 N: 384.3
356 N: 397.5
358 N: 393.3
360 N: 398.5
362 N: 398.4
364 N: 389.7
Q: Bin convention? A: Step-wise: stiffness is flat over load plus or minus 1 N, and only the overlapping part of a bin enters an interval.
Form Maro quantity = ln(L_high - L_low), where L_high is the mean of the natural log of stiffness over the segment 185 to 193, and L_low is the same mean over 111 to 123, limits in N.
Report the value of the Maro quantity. -2.0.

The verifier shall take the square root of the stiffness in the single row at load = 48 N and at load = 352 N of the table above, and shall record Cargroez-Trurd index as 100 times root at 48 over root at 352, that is 94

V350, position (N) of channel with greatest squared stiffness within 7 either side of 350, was 356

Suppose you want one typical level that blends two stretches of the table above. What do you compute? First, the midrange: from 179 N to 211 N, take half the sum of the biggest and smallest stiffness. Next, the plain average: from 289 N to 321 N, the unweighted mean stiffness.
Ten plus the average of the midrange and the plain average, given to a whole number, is 442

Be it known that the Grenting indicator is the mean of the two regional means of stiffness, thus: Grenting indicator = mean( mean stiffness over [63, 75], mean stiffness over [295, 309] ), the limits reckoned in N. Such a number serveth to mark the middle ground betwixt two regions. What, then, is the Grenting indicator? 382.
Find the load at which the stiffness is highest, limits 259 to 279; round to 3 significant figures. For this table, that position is 270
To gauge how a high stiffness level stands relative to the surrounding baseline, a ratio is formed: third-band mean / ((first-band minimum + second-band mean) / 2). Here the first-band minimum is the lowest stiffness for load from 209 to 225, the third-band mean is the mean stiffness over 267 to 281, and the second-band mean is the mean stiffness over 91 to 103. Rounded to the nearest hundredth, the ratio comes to 1.50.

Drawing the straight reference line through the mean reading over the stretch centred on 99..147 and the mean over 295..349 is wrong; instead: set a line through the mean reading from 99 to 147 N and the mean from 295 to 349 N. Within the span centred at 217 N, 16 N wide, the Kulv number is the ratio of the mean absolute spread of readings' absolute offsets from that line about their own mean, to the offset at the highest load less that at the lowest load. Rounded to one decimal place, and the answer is 0.3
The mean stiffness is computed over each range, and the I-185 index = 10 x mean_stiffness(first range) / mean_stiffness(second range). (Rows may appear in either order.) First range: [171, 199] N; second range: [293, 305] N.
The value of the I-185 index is 11.1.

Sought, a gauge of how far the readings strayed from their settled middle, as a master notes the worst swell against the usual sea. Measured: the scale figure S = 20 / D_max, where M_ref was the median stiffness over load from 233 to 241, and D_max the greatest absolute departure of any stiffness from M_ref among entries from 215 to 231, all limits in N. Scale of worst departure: 0.196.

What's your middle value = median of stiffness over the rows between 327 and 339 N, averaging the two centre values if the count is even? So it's 391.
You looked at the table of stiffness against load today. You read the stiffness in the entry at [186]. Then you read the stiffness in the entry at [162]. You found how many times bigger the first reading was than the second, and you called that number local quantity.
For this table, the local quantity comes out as 1.0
